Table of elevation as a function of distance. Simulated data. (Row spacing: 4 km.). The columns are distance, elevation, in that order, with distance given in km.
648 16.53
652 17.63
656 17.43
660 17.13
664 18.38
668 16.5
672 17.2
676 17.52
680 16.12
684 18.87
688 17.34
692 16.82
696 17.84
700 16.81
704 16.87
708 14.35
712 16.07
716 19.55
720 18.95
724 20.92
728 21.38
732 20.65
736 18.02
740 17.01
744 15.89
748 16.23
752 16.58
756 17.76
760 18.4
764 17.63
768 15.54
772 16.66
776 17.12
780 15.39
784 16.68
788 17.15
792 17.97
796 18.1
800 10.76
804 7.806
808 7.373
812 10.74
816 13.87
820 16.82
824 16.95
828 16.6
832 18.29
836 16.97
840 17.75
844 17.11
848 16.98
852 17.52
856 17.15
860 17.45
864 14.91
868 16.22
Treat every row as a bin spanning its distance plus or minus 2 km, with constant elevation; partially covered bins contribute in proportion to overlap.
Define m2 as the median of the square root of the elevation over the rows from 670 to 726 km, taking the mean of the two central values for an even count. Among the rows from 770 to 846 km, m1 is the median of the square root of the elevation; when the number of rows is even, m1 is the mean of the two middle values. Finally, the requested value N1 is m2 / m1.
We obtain 1.01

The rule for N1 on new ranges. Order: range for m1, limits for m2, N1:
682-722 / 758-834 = 0.99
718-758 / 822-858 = 0.98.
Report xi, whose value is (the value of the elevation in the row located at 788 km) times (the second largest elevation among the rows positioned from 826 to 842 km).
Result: 304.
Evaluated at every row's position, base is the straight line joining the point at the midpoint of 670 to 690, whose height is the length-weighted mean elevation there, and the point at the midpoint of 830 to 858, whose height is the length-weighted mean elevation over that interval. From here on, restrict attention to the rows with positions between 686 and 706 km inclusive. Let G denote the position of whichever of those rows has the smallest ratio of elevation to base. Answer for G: 700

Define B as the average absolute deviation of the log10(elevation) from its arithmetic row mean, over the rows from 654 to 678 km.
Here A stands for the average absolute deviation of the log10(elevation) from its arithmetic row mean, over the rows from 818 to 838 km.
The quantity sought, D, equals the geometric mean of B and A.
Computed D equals 0.011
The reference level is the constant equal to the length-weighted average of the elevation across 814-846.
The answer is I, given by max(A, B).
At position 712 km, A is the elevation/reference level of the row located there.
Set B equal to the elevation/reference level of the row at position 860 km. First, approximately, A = 0.96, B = 1.04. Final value 1.039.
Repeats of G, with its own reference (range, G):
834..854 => 836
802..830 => 808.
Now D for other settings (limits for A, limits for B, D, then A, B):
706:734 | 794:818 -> 0.075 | 0.051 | 0.109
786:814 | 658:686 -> 0.051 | 0.144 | 0.018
